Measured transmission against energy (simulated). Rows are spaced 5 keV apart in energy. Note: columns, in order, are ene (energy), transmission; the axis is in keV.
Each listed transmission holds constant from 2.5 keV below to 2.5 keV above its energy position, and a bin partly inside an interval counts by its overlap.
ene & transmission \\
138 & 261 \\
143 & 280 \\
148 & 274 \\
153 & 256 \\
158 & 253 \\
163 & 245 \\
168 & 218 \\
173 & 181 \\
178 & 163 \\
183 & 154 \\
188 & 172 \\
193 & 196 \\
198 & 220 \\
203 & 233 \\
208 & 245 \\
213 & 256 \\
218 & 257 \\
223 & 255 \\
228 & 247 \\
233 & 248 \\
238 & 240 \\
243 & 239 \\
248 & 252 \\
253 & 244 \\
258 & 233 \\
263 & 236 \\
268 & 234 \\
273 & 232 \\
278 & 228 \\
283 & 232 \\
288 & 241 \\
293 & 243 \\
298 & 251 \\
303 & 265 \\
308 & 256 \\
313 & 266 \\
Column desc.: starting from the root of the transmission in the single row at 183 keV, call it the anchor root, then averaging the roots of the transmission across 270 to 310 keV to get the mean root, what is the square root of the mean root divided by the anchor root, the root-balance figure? 1.12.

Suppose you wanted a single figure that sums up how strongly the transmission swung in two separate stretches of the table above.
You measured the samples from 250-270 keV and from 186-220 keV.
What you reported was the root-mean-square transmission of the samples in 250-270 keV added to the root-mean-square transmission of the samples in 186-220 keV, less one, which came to 463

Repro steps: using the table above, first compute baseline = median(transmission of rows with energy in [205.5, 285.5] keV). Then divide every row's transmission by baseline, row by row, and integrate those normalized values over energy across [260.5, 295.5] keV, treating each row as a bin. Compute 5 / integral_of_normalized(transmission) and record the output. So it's 0.15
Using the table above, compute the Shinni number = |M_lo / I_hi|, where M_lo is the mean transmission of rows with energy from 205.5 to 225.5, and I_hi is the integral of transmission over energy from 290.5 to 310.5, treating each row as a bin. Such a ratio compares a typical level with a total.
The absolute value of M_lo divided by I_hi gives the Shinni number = 0.050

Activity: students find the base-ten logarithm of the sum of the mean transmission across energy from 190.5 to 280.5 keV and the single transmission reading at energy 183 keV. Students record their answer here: 2.59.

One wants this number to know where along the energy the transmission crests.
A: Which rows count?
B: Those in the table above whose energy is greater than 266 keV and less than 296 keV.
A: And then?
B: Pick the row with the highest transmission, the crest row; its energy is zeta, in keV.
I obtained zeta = 293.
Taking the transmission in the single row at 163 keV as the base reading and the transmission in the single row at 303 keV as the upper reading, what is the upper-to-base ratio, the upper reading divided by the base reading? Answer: 1.08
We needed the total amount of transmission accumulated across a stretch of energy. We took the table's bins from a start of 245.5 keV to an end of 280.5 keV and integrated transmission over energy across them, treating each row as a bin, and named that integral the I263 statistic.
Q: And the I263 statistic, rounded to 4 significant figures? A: 8295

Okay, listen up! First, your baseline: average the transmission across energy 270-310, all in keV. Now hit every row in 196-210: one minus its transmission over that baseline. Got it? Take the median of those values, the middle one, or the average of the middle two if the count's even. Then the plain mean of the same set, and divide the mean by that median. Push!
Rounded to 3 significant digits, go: 1.03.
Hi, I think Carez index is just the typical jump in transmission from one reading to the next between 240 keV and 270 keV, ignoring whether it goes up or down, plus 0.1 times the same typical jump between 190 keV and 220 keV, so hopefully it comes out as 8.6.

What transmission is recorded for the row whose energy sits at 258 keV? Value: 233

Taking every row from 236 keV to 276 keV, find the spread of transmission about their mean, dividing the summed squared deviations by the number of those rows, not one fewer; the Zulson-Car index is 6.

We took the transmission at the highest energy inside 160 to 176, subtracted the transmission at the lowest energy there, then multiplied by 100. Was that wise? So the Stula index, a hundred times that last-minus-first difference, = -6400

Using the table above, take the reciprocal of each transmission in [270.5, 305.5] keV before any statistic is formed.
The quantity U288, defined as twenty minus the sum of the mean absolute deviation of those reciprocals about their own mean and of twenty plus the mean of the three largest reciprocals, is -0.0045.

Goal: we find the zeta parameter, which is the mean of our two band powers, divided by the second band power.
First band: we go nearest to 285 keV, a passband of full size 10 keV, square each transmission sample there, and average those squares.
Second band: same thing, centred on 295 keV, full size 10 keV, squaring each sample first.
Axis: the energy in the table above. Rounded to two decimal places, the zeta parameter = 0.96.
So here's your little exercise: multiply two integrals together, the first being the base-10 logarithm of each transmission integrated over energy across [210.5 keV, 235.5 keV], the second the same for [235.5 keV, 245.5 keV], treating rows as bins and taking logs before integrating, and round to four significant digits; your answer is 1429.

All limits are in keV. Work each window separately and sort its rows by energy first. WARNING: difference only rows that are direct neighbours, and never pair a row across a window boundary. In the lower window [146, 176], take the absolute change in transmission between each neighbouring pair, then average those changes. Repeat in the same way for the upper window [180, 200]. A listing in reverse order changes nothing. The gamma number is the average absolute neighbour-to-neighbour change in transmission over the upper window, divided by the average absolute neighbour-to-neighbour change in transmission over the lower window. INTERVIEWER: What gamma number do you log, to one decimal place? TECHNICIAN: 1.2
